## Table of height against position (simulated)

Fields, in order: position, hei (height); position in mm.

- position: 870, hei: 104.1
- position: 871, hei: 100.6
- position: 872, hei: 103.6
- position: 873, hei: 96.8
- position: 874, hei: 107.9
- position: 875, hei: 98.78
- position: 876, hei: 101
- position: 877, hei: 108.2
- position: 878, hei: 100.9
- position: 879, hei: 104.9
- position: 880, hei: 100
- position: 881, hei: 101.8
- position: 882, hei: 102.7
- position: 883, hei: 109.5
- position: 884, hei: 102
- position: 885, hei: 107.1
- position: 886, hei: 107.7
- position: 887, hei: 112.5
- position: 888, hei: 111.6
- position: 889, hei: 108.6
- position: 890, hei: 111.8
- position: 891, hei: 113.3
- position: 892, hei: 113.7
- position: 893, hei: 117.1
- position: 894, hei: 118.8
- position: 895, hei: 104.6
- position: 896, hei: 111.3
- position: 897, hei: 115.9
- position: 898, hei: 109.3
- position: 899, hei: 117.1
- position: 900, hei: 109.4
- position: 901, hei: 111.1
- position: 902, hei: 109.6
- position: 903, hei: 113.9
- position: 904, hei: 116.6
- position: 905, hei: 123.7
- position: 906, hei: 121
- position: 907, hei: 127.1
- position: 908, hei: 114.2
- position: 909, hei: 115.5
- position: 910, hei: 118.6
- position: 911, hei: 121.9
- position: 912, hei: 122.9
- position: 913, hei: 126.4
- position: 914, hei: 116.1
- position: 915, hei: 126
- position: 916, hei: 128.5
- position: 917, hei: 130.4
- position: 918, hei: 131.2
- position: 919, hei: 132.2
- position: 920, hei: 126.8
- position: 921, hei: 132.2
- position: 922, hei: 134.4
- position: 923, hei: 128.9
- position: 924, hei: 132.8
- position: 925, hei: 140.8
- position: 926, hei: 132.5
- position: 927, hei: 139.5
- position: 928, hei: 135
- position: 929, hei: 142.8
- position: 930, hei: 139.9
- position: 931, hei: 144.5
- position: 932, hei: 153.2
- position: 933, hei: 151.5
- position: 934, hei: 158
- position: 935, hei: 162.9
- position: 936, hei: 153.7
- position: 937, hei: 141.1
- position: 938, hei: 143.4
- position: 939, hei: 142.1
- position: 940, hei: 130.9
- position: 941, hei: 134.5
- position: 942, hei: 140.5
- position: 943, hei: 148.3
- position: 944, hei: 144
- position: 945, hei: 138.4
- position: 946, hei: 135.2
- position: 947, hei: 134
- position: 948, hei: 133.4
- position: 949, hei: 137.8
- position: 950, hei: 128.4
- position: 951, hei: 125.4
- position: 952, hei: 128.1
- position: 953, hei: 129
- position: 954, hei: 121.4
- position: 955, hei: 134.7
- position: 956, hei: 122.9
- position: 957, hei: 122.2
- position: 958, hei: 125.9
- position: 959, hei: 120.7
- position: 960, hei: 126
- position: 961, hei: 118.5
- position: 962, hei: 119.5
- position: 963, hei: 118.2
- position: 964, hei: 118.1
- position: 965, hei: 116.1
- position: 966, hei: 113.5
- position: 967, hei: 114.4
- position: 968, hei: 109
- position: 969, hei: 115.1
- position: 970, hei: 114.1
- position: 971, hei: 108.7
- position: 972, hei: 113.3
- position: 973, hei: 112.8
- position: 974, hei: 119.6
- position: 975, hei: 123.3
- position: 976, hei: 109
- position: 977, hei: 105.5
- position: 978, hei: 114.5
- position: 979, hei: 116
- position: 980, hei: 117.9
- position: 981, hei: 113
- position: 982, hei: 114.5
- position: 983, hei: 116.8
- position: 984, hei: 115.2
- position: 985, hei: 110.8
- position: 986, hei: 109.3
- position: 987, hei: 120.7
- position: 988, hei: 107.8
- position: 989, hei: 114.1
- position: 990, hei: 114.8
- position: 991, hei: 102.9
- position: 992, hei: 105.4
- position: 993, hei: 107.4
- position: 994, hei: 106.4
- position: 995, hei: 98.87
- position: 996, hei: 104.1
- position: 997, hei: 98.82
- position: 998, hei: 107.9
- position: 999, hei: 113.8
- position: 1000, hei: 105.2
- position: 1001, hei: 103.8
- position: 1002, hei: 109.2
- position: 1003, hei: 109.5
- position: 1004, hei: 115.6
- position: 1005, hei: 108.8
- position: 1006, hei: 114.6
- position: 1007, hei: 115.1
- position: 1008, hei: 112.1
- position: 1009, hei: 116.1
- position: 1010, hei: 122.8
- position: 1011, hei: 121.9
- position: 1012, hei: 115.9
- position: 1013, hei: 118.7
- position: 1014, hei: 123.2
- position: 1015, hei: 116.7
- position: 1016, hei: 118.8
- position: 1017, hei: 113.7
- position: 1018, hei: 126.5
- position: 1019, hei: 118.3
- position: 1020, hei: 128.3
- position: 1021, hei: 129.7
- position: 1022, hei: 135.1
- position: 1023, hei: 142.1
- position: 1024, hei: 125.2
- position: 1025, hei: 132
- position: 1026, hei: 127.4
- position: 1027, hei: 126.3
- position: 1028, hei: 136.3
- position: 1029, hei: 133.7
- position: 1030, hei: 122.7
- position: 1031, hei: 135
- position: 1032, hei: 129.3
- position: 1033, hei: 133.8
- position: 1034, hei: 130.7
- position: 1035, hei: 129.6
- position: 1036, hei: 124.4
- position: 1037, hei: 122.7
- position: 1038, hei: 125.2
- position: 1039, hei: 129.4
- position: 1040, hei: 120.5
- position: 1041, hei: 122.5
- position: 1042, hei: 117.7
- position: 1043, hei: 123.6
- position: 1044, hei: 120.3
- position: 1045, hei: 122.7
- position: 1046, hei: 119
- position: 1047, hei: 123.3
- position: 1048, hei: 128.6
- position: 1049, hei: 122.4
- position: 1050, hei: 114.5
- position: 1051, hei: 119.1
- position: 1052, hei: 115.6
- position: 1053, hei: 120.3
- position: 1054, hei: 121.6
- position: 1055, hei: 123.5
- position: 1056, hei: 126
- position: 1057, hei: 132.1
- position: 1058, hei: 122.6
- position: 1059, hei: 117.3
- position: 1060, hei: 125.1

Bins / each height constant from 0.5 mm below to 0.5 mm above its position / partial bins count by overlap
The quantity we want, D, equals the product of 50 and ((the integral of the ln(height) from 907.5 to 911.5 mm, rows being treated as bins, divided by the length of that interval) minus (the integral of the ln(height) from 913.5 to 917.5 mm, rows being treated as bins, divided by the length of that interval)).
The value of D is -3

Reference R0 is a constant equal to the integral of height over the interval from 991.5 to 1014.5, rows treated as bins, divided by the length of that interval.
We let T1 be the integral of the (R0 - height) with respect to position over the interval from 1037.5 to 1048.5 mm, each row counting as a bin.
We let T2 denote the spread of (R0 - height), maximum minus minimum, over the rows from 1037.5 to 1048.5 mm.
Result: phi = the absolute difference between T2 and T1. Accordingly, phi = 142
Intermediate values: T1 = -131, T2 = 12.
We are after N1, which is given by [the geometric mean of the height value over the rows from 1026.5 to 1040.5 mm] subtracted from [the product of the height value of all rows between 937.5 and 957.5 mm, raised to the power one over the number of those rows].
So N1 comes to 5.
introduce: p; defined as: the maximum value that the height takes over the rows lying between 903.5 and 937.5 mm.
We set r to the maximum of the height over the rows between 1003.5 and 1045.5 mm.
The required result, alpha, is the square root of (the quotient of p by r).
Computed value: 1.07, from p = 162.9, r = 142.1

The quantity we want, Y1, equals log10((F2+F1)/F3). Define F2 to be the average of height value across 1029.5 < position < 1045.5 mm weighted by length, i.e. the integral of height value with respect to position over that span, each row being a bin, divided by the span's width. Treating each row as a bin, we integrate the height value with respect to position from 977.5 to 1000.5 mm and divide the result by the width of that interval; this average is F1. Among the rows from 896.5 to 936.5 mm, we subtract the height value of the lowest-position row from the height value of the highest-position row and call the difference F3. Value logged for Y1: 0.8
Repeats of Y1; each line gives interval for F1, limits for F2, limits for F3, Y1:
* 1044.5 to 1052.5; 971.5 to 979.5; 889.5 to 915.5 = 1.2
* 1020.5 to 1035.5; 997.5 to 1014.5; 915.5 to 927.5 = 1.3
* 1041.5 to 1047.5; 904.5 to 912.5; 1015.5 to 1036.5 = 1.6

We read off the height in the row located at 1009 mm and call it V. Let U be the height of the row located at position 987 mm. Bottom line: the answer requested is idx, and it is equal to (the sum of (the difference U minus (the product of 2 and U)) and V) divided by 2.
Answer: -2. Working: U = 120.7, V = 116.1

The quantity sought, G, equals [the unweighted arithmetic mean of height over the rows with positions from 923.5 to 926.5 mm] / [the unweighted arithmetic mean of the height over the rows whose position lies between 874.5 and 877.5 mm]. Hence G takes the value 1.32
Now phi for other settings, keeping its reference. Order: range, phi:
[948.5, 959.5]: 192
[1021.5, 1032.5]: 242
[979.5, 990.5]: 46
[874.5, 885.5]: 74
